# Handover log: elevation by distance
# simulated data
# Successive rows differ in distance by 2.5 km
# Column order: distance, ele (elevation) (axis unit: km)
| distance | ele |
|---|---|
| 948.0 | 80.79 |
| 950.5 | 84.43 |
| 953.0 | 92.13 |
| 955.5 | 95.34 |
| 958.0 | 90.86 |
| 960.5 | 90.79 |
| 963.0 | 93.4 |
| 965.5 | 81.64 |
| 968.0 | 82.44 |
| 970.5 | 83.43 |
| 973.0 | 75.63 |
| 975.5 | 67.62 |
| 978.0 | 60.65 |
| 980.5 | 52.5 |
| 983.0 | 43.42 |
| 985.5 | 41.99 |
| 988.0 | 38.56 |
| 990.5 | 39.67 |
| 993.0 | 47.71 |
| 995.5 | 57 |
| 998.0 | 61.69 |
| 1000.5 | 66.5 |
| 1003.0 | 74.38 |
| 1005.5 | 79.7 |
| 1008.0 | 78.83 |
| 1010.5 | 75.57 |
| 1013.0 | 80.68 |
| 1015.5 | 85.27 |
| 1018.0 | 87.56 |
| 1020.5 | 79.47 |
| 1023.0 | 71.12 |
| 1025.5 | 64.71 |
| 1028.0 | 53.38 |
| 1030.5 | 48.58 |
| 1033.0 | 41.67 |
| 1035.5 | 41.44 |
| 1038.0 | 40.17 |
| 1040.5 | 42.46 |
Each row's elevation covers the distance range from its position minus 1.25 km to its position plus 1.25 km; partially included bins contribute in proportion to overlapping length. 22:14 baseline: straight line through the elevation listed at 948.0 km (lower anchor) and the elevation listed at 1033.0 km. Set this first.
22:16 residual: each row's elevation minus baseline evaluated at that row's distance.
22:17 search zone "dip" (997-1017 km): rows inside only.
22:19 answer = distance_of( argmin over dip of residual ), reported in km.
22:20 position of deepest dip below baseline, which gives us 998.0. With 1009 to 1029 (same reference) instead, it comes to 1028.0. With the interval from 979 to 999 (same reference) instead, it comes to 988.0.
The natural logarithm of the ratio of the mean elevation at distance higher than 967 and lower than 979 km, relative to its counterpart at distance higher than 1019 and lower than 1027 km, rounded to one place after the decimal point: 0.0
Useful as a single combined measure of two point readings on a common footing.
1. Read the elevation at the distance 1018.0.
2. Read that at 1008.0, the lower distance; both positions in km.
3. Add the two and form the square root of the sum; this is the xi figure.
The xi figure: 12.9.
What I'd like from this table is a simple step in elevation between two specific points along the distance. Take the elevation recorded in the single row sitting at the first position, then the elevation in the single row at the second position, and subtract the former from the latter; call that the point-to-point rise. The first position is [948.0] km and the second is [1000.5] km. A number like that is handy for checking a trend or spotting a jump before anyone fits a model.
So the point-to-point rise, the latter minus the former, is -14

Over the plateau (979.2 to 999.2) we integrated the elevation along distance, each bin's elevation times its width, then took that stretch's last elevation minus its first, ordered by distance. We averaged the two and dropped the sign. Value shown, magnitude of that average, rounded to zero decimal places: 483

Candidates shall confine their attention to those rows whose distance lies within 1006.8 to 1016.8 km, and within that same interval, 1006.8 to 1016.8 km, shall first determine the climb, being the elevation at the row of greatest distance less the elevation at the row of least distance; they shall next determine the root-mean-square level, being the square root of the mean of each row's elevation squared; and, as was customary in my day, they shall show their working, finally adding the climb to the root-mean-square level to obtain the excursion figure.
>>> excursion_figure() 87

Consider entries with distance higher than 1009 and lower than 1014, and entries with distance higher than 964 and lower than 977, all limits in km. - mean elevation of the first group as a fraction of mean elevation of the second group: 1.0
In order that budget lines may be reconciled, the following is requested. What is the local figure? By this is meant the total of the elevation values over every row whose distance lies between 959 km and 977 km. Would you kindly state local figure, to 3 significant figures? 575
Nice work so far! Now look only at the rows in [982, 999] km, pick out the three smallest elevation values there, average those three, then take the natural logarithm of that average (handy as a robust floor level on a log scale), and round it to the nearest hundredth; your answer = 3.69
